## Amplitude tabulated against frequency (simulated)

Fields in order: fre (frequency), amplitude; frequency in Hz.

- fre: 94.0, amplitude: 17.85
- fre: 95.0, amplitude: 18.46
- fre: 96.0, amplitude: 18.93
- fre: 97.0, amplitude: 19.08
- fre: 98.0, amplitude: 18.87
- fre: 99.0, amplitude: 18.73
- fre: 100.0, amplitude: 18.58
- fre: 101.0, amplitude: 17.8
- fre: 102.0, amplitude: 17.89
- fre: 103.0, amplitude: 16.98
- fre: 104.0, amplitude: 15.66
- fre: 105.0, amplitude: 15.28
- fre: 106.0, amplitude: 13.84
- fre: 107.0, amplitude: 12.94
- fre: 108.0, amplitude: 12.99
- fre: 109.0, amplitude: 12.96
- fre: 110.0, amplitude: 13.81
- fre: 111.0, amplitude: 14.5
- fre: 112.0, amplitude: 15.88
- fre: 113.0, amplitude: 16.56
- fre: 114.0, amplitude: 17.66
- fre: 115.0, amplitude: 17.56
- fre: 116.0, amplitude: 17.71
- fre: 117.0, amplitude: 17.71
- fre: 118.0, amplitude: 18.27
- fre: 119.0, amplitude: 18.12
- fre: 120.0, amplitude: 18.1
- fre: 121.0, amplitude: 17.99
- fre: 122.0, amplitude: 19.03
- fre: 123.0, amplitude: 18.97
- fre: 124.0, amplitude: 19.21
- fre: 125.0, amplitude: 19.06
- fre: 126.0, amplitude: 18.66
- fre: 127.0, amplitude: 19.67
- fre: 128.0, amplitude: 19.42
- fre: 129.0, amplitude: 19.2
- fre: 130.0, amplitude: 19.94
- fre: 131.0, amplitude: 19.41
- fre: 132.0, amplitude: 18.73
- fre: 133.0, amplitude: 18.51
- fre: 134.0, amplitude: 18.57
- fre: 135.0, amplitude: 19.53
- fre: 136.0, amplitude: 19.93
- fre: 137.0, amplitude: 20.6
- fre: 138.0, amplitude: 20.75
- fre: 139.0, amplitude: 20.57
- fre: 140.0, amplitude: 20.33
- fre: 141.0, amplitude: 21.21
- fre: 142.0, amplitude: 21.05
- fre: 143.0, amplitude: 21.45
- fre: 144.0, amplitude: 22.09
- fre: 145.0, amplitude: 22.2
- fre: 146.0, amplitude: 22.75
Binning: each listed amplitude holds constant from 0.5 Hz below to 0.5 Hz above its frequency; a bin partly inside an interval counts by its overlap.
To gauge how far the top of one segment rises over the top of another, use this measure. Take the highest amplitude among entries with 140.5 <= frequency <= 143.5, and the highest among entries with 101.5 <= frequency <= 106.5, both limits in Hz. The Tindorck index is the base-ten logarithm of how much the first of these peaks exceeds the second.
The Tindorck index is 0.55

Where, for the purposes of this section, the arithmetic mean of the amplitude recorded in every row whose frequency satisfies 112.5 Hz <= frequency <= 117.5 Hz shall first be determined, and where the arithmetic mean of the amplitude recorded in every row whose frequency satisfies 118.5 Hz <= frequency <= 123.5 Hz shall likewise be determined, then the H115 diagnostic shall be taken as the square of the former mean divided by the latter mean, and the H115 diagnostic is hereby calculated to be 16.5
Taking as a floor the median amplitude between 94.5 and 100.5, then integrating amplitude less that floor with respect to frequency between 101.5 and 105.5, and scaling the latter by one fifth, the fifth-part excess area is -2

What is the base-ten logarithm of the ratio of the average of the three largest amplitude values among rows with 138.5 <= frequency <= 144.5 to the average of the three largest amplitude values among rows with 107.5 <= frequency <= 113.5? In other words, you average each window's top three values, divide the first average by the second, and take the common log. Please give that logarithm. 0.14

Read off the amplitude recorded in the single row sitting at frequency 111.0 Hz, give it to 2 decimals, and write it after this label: 14.50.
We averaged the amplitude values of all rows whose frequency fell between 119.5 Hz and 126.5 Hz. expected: 18.7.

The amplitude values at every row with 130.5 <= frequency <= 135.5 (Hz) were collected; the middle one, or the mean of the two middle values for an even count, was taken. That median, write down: 18.7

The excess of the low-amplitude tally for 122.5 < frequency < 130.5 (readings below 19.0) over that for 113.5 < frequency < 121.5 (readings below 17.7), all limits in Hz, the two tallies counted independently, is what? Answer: 0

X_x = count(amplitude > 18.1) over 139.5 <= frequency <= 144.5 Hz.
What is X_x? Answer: 5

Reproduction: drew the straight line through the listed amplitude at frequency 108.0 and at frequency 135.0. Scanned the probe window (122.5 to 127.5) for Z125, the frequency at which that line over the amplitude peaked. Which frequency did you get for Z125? 126.0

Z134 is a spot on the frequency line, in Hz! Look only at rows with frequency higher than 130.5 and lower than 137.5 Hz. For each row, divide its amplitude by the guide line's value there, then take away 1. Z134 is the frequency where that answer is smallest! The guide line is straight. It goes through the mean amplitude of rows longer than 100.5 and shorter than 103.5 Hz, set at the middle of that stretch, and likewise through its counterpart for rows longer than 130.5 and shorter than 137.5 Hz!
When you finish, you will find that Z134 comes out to 133.0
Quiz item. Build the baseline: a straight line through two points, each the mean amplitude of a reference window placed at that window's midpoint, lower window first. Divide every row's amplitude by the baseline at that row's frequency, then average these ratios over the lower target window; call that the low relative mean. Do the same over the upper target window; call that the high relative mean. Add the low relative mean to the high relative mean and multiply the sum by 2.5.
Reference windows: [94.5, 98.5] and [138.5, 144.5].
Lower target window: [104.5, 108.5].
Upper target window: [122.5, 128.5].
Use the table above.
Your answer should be 4.14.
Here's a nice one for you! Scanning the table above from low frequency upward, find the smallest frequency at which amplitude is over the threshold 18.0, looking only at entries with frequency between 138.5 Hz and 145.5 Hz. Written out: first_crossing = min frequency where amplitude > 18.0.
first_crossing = 139.0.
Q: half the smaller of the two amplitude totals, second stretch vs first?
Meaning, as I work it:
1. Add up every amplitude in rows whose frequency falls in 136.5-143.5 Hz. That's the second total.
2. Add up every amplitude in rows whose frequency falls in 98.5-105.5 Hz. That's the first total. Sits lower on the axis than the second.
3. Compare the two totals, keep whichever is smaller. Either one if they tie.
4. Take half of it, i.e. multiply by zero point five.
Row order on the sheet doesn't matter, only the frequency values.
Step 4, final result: 60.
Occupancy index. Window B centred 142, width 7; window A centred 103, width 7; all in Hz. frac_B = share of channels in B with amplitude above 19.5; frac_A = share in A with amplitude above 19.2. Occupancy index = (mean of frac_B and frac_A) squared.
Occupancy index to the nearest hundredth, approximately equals 0.25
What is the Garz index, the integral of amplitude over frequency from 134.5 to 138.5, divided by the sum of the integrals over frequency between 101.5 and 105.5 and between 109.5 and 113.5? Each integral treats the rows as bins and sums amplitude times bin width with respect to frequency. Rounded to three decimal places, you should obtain 0.639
